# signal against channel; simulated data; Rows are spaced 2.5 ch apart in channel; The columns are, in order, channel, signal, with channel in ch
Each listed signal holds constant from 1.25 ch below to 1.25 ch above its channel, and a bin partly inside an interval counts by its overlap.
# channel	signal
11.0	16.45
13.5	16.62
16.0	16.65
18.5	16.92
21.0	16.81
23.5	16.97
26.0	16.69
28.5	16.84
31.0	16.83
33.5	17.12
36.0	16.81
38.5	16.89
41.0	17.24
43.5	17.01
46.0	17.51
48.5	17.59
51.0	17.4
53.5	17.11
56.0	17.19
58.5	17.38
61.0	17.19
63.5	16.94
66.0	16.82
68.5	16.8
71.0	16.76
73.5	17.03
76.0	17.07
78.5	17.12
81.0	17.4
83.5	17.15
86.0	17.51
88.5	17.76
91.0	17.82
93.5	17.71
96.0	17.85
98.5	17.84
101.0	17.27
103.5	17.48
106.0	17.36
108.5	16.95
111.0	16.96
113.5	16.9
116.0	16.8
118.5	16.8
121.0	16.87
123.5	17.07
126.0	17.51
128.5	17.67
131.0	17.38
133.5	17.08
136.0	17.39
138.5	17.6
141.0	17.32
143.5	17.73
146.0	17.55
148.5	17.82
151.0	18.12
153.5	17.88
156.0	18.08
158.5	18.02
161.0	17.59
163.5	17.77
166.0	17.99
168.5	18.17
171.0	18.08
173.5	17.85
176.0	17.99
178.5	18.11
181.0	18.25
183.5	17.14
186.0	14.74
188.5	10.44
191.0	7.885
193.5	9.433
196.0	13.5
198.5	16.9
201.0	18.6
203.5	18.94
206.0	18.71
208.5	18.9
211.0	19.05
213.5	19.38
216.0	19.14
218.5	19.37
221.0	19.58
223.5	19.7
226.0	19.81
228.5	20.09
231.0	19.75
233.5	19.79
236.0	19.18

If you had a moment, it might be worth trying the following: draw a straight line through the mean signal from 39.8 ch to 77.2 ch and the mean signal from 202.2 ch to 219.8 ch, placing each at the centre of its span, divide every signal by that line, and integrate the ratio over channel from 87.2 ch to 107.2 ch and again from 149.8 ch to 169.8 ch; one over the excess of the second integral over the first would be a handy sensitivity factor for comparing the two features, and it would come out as -1.9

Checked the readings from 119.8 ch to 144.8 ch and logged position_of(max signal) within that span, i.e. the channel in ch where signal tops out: 143.5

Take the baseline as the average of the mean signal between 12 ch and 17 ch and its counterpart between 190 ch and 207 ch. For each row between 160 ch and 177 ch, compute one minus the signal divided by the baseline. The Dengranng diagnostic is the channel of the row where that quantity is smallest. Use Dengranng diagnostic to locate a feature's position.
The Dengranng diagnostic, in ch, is 168.5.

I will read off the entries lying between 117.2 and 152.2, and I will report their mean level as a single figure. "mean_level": 17.4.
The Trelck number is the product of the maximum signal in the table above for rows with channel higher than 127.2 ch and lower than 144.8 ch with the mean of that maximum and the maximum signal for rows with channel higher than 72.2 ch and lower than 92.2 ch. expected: 315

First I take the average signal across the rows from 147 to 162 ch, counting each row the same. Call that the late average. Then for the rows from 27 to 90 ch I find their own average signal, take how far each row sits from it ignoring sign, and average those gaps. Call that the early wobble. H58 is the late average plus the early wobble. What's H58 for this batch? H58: 18.1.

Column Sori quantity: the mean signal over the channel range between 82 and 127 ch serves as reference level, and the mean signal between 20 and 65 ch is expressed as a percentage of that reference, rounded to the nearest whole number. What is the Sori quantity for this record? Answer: 99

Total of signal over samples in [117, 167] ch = 351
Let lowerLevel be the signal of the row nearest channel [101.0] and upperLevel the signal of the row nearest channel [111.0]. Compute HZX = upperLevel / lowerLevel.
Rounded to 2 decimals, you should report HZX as 0.98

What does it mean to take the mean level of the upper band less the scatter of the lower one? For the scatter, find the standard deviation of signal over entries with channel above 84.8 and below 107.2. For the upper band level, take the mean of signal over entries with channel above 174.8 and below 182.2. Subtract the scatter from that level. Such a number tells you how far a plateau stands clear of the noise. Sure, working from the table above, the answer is 17.9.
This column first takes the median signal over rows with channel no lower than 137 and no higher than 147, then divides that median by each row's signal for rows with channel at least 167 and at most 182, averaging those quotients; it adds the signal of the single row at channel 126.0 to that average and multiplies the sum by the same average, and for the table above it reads 18.0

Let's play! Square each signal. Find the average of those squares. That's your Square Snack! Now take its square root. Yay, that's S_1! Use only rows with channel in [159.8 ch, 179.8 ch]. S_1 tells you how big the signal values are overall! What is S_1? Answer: 17.9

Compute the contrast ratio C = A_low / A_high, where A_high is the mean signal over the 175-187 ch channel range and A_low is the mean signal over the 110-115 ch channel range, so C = 0.98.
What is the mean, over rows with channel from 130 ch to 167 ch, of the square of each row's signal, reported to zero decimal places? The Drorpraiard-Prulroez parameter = 313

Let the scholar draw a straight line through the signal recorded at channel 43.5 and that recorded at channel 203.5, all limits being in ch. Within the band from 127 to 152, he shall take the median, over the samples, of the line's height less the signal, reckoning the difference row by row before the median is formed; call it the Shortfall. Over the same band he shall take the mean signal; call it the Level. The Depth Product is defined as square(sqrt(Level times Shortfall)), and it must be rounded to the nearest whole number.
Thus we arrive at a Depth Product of 11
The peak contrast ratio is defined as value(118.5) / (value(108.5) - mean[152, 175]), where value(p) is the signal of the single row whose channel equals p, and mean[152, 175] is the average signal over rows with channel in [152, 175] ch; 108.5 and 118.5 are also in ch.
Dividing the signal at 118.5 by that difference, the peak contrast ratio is -17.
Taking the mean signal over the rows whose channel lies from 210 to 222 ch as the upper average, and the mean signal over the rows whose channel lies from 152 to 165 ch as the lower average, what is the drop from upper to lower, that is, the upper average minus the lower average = 1.4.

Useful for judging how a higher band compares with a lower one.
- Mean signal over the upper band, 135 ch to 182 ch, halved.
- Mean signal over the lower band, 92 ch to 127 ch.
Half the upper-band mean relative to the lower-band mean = 0.52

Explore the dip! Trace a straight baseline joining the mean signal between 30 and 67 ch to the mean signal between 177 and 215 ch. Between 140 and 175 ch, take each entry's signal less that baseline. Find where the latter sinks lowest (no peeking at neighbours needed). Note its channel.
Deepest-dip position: 141.0 ch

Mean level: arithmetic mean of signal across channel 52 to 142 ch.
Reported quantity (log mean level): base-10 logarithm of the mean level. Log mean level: 1.24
